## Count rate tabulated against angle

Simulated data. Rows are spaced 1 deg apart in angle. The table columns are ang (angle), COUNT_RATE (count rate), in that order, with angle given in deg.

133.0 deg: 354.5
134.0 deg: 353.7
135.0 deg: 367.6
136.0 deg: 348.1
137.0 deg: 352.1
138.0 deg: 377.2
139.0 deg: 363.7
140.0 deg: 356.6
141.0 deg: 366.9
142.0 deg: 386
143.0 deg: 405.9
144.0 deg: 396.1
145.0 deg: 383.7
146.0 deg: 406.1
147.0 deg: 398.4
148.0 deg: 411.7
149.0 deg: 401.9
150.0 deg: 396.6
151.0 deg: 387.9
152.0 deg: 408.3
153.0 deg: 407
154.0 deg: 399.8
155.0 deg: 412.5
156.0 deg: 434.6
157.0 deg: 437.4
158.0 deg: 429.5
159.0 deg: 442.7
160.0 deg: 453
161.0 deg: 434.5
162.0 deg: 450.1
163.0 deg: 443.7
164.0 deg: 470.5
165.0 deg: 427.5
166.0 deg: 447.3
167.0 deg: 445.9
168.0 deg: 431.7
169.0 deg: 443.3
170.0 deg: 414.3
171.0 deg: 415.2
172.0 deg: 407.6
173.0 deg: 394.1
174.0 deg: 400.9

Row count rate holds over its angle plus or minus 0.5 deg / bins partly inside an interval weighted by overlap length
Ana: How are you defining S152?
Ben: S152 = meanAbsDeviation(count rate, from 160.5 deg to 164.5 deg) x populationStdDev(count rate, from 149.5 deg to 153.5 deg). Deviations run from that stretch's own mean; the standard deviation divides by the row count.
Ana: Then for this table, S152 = 88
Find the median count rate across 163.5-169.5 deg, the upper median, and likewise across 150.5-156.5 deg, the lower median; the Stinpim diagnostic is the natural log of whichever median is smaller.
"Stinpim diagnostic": 6.01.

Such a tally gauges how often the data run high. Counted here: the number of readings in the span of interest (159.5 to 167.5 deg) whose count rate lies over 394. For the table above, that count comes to 8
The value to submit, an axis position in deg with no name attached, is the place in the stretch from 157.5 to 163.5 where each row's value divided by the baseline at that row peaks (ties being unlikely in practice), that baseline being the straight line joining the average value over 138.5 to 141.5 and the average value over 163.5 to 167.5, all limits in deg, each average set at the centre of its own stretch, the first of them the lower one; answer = 160.0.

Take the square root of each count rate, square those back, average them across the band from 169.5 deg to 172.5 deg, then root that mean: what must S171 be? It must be 20.3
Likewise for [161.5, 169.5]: 21.1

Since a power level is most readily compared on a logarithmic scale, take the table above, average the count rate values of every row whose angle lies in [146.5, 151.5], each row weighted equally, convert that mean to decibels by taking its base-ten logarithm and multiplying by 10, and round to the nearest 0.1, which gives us 26.0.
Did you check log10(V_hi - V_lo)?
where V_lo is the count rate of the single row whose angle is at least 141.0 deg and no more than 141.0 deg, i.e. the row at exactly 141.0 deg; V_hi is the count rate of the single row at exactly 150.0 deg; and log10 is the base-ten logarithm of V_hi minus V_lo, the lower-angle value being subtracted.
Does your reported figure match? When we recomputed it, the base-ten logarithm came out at 1.5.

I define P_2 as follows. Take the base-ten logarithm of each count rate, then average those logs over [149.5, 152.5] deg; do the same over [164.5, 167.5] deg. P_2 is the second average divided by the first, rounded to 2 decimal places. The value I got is 1.02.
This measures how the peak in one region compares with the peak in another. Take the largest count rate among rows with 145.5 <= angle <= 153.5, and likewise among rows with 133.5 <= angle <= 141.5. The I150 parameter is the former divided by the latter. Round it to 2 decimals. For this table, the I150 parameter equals 1.09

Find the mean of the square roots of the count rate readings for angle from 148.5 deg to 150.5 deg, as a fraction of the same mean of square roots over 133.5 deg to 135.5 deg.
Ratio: 1.05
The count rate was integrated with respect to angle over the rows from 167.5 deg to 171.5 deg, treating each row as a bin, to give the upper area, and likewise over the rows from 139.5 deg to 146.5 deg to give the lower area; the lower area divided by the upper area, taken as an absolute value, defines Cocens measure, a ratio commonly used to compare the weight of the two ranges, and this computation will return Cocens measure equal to 1.58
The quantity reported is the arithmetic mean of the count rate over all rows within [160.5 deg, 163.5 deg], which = 443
